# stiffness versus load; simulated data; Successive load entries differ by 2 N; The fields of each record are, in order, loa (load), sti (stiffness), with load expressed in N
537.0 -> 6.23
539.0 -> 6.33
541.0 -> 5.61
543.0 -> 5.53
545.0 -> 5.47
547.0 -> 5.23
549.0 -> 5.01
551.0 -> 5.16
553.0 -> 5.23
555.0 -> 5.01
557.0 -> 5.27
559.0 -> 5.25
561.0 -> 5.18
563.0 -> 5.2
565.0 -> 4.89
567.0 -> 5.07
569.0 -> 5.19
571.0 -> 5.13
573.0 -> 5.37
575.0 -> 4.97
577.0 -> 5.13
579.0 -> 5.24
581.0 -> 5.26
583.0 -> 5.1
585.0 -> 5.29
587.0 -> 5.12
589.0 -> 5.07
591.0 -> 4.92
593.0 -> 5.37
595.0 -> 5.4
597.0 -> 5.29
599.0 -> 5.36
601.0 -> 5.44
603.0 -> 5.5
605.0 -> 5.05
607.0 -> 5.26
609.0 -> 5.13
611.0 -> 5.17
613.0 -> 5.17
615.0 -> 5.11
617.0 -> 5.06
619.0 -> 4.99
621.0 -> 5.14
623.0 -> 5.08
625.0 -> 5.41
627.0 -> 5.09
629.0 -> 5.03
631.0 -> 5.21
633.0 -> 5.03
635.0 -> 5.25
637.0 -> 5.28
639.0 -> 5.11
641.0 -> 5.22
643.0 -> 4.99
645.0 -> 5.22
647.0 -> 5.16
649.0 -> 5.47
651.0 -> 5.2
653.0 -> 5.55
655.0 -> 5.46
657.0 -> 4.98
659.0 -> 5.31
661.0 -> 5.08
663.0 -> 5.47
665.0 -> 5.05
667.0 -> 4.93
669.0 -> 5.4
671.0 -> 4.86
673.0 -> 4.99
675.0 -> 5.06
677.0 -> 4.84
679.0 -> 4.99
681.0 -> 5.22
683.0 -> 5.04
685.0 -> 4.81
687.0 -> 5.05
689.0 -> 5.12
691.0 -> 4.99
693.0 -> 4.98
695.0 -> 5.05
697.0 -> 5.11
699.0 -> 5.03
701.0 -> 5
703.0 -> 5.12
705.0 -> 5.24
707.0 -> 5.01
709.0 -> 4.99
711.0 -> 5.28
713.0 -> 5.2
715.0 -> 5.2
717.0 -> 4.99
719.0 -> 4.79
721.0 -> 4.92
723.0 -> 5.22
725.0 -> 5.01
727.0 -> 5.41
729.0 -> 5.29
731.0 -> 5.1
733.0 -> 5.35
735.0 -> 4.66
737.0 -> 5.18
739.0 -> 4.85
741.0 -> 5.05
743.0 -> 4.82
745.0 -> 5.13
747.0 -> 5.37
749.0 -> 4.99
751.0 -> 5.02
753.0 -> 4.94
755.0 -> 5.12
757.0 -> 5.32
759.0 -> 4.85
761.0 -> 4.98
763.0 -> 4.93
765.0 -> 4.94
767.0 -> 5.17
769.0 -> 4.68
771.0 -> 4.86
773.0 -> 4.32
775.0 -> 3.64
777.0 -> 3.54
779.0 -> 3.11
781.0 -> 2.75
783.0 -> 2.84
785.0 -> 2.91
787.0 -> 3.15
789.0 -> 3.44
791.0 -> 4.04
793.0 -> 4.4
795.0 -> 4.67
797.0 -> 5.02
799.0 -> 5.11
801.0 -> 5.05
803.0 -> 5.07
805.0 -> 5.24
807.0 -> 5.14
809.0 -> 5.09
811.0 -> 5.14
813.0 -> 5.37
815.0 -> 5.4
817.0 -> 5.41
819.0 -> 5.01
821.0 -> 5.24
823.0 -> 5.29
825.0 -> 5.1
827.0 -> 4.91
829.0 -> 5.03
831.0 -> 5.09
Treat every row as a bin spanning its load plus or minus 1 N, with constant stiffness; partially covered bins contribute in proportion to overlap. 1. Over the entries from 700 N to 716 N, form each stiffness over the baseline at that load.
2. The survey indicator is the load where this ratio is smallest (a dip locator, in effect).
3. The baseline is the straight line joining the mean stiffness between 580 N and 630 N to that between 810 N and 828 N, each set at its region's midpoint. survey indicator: 709.0 N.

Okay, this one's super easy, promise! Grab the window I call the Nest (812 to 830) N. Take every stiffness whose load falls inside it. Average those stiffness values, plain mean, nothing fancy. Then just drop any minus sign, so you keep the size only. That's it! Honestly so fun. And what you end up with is 5.20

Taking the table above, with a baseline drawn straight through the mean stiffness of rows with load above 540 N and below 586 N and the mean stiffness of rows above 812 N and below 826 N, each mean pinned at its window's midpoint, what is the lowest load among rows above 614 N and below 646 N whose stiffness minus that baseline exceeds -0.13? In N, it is 615.0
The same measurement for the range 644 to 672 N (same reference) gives 645.0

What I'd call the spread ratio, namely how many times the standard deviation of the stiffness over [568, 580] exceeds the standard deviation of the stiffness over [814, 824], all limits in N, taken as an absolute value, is 0.8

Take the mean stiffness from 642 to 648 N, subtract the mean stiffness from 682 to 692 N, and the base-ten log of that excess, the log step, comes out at -0.92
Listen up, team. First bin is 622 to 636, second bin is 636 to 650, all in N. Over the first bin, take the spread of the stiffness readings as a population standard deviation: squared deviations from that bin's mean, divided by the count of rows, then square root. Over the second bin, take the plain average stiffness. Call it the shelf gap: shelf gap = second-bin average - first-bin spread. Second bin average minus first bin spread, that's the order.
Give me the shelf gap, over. 5.08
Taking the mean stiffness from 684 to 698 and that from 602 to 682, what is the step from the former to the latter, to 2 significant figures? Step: 0.15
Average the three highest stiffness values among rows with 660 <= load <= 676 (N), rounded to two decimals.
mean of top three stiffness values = 5.32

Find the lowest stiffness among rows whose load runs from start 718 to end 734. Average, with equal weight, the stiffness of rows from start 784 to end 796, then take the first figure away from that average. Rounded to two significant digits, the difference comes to -1.0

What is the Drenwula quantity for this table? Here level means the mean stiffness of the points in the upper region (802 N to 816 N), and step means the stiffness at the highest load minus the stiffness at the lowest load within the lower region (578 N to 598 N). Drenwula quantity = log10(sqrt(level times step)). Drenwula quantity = -0.292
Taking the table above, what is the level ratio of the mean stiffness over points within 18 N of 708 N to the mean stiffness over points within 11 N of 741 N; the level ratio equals 1.00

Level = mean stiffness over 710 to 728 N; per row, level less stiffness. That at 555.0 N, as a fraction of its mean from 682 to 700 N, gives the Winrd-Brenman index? 1.1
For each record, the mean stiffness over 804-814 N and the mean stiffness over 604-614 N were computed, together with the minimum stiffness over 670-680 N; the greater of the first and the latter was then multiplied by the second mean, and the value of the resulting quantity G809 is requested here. 26.8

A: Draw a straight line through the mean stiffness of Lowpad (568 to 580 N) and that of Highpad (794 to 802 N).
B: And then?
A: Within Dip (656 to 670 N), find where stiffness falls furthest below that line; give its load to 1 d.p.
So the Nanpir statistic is 667.0 N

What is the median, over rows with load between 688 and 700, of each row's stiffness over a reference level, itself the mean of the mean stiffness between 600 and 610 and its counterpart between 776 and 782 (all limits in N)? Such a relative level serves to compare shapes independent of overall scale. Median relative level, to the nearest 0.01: 1.20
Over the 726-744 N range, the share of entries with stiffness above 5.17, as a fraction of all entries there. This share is 0.44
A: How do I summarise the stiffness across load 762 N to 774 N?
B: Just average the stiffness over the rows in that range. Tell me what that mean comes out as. 4.82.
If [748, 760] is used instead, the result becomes 5.04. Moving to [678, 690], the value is 5.04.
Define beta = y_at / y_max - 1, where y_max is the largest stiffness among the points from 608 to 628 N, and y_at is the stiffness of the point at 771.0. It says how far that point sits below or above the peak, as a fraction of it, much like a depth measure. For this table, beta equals -0.10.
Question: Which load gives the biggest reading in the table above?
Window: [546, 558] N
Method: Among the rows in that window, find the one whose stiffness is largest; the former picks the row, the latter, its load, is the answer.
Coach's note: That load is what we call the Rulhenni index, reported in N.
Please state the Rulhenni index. 557.0 N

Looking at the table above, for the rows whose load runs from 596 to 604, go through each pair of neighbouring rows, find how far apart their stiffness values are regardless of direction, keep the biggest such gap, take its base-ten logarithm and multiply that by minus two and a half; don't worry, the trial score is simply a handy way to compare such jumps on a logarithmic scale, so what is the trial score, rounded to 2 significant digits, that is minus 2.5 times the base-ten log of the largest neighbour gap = 2.7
